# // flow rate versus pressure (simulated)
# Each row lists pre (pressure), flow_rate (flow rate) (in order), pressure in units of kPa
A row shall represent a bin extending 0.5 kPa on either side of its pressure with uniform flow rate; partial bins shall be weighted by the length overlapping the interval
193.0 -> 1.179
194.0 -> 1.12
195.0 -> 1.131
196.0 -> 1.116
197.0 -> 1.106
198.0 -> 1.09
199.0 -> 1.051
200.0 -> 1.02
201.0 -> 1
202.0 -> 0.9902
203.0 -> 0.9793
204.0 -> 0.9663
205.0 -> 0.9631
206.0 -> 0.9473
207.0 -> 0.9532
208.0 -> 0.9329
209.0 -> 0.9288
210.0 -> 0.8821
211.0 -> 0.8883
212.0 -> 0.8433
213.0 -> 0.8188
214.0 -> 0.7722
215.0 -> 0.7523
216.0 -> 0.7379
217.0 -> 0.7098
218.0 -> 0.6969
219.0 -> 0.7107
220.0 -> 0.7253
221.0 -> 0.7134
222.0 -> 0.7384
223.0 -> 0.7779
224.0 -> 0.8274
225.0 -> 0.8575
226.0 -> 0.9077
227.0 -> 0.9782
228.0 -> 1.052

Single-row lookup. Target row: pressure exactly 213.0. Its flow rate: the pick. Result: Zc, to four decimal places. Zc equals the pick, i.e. 0.8188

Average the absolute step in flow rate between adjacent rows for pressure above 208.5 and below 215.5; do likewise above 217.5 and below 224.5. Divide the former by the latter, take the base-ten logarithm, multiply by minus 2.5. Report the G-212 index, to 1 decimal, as -0.2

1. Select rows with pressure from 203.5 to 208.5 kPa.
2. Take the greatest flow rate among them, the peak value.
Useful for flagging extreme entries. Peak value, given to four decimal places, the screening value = 0.9663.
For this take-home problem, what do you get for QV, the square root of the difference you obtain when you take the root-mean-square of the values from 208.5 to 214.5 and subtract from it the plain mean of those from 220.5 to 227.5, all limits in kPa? 0.17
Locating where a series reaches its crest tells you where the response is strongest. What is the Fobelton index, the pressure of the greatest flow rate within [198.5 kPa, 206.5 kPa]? 199.0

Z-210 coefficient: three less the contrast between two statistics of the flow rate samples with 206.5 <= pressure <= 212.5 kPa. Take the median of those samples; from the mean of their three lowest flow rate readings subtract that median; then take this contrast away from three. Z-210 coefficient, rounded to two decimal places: 3.04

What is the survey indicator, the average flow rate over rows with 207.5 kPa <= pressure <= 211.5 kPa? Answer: 0.91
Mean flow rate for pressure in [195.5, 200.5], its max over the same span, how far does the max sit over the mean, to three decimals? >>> 0.039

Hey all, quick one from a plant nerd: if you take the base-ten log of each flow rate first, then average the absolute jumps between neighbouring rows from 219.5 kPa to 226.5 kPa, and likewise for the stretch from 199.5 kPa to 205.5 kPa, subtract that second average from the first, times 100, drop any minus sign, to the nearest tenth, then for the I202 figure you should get 1.4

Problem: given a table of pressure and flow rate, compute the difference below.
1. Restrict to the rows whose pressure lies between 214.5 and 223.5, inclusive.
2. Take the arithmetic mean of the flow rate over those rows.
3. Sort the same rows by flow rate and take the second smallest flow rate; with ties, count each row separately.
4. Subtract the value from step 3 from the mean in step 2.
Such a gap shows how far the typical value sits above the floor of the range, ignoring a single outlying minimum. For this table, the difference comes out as 0.019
